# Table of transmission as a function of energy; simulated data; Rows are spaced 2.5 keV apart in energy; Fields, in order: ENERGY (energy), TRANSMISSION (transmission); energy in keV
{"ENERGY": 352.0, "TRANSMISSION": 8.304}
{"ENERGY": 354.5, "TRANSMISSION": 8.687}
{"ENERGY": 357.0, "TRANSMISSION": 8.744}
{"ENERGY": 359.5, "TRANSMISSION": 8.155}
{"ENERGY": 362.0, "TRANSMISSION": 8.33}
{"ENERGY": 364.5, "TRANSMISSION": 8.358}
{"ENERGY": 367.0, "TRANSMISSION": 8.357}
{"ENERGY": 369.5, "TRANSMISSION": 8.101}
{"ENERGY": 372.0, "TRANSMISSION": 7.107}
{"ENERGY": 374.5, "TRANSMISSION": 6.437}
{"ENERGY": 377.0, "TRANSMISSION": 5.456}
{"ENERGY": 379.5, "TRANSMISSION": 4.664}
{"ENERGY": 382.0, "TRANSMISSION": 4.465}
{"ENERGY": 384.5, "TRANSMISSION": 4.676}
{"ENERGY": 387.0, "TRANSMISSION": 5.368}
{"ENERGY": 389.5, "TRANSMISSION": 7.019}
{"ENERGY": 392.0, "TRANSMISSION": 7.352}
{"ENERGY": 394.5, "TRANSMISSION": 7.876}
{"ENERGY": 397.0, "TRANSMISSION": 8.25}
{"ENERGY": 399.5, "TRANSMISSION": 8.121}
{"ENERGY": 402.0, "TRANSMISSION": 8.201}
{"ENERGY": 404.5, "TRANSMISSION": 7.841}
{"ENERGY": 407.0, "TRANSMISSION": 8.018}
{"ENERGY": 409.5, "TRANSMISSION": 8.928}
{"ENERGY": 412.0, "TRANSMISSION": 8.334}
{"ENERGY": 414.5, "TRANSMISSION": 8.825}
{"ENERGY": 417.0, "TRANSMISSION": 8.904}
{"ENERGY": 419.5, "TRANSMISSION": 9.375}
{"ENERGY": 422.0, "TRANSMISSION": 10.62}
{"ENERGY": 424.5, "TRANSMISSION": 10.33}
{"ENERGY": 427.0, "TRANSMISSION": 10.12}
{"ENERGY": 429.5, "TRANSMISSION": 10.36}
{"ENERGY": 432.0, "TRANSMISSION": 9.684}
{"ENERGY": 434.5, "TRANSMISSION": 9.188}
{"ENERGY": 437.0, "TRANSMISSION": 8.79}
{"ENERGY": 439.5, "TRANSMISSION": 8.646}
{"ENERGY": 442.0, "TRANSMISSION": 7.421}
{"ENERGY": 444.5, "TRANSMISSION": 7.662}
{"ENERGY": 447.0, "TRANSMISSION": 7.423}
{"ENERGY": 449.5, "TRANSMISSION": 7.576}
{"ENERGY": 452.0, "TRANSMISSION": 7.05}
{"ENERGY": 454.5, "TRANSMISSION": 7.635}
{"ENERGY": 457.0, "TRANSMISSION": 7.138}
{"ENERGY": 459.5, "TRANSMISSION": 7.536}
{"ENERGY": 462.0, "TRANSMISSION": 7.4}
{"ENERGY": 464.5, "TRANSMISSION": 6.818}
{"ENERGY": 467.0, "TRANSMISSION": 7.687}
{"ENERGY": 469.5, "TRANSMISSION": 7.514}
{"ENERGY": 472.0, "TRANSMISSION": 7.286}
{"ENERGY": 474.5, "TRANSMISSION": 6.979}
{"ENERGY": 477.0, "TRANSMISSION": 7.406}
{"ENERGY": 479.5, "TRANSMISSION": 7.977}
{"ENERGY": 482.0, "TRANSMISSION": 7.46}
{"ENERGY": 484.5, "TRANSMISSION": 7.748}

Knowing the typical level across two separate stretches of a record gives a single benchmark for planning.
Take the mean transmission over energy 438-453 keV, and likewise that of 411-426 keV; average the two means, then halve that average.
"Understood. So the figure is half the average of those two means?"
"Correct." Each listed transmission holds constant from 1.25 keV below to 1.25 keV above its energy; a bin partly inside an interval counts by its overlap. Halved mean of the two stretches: 4.3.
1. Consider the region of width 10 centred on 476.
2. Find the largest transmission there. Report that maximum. 7.977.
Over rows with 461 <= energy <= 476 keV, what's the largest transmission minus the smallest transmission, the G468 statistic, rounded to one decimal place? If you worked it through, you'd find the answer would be 0.9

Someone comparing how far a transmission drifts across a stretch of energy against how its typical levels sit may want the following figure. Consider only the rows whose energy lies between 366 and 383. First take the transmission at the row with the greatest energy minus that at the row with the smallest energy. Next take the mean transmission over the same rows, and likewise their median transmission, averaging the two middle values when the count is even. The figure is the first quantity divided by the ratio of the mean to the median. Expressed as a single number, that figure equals -3.9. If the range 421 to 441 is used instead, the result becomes -2.0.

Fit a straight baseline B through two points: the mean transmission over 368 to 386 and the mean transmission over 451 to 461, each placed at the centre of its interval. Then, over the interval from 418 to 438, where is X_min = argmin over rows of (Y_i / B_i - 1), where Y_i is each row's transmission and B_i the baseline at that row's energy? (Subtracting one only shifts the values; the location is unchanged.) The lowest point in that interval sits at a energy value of 437.0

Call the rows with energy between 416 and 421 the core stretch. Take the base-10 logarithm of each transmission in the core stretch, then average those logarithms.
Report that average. 0.96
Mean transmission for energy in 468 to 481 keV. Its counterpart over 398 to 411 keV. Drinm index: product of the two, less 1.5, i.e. 60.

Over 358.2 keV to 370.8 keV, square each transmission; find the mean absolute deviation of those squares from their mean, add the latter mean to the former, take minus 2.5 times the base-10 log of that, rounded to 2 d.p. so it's -4.61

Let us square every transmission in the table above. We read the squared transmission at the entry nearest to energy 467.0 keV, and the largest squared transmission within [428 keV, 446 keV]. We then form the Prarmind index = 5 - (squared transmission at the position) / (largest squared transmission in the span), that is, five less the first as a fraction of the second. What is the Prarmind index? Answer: 4.4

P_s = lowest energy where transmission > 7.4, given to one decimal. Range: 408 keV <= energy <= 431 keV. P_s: 409.5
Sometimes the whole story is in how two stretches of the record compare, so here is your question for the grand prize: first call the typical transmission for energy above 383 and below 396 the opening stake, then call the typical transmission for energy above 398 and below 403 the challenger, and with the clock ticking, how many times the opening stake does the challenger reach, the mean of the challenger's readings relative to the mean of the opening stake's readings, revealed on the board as 1.26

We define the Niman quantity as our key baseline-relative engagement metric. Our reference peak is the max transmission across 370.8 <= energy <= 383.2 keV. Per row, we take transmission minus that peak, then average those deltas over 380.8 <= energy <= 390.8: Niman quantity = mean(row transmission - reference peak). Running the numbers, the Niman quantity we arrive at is -1.7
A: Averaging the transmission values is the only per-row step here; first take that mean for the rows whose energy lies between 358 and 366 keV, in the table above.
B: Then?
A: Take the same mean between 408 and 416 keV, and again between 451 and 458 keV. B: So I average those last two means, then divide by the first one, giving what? 0.96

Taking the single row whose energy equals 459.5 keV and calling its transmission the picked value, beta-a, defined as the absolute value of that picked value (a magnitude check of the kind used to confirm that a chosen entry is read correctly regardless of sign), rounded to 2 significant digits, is 7.5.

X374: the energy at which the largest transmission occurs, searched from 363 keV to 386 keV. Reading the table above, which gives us 364.5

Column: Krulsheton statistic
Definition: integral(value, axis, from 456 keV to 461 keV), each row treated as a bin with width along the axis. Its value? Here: 37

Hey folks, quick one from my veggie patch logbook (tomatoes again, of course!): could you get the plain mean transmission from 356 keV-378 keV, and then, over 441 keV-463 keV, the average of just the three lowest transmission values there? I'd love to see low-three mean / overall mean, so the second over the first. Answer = 0.94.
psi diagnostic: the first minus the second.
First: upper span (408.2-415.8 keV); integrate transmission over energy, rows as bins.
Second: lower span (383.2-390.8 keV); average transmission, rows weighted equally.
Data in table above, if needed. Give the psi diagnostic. 60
